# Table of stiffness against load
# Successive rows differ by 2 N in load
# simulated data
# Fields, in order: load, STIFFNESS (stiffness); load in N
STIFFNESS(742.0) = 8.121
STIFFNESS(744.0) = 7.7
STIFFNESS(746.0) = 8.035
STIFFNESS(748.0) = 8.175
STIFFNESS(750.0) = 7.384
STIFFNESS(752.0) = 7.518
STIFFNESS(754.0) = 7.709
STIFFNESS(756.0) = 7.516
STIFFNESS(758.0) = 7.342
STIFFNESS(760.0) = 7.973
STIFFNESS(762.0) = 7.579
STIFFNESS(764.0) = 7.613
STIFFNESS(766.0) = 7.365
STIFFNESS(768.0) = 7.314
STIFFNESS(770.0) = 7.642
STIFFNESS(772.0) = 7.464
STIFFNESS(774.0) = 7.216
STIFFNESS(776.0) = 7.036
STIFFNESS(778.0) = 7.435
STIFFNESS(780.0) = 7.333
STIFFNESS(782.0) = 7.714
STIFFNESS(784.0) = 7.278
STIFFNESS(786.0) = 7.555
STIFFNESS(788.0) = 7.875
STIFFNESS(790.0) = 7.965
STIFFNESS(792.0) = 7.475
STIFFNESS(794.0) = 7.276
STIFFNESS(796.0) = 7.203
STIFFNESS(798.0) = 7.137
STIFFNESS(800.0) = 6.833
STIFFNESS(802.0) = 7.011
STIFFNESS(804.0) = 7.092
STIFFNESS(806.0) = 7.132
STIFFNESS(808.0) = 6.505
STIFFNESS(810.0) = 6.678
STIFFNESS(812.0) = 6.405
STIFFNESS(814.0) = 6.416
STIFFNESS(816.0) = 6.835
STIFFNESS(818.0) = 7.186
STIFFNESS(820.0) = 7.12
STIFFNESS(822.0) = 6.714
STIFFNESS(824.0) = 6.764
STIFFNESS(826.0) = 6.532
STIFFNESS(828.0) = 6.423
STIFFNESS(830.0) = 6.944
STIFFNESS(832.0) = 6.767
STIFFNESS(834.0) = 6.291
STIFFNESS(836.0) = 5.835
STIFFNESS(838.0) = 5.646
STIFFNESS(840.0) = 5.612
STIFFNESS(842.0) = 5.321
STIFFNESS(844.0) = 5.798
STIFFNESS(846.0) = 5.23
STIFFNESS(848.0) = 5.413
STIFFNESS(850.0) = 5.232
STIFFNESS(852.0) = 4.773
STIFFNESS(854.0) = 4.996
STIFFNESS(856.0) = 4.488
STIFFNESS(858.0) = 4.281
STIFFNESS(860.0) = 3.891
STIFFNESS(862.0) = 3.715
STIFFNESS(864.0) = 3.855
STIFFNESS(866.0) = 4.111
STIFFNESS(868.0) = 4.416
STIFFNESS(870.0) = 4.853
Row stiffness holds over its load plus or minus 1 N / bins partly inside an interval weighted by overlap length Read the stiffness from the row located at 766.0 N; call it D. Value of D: 7.365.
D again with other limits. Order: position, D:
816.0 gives 6.835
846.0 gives 5.23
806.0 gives 7.132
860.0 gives 3.891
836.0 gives 5.835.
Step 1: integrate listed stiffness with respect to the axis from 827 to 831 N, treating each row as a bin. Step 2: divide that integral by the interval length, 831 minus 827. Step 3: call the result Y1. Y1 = 6.7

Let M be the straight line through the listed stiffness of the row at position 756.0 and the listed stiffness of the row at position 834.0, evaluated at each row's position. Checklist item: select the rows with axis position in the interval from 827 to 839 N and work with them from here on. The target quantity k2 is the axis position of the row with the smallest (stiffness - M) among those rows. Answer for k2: 838.0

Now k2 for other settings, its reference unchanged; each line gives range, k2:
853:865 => 862.0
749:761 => 750.0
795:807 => 800.0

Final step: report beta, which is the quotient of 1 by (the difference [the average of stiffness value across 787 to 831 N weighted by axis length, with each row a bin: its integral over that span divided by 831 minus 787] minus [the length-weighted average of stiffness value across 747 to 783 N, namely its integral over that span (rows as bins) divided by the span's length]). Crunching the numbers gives -1.9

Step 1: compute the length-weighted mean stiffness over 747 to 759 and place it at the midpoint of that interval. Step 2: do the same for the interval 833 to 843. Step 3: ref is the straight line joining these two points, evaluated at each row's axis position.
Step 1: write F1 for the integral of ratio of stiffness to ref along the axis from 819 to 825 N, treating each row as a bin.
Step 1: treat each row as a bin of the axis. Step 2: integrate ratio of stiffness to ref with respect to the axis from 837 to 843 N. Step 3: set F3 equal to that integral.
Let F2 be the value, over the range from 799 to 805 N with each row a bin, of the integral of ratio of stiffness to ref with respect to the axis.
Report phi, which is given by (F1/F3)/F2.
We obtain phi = 0.181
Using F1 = 6.8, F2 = 6.41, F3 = 5.8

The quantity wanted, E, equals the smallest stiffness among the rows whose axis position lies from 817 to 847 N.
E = 5.23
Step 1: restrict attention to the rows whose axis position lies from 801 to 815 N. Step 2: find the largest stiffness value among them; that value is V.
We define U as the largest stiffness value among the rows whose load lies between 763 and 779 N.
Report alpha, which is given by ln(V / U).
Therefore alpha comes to -0.1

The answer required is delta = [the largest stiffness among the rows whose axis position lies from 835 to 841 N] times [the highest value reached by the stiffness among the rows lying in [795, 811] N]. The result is 42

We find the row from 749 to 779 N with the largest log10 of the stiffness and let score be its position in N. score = 760.0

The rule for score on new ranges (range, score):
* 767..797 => 790.0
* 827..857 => 830.0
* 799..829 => 818.0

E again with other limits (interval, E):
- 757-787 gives 7.036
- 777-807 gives 6.833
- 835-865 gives 3.715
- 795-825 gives 6.405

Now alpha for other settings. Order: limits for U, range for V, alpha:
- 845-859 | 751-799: 0.4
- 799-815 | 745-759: 0.1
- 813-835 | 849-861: -0.3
